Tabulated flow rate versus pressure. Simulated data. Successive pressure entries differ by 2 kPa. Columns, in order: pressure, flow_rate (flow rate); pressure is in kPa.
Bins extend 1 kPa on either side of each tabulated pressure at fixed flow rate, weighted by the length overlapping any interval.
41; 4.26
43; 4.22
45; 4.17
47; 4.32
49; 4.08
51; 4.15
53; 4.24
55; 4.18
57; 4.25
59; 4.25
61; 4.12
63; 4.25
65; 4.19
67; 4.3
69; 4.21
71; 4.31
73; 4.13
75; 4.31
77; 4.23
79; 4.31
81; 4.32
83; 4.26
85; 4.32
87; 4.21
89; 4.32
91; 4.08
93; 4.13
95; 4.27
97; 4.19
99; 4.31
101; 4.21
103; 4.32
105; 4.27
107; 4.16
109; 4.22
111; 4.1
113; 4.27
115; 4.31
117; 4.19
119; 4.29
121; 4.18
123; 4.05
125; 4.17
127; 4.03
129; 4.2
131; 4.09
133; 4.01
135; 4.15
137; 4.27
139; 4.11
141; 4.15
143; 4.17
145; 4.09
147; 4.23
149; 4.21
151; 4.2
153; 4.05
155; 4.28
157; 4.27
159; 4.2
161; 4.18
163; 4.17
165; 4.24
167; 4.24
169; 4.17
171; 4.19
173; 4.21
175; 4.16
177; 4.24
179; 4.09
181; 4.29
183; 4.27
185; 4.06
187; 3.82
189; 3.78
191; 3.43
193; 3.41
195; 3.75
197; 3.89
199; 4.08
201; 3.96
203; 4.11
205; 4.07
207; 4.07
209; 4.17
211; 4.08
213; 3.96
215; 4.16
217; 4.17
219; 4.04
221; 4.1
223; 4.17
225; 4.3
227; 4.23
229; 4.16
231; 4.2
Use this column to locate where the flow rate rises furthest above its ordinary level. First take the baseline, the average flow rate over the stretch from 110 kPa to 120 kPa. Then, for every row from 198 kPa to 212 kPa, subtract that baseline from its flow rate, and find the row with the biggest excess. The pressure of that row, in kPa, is 209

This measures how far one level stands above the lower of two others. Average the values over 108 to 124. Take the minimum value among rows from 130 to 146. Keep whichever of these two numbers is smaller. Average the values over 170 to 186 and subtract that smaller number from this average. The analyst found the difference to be 0.18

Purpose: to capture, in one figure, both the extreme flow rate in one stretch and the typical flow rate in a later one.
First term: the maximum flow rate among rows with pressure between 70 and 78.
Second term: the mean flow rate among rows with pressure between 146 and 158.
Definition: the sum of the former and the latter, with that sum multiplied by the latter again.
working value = 35.8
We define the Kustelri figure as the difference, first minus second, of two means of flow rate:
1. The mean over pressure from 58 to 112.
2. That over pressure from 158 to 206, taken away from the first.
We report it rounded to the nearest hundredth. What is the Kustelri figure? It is 0.19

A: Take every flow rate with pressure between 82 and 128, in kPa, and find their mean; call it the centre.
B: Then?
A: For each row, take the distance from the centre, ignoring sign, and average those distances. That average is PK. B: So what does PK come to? 0.073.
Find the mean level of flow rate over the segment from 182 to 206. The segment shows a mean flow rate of 3.89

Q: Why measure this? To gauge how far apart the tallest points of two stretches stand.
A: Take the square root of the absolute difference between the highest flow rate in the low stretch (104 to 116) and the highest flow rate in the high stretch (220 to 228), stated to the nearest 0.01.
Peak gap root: 0.10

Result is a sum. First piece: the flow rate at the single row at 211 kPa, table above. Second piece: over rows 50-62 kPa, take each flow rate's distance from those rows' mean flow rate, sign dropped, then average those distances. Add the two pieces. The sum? 4.13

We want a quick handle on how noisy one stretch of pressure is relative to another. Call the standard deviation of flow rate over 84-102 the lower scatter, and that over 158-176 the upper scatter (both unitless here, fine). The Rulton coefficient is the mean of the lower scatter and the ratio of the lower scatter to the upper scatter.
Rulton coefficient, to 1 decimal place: 1.5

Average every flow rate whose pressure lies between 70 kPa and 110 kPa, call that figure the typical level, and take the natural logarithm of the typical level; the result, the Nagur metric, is 1.45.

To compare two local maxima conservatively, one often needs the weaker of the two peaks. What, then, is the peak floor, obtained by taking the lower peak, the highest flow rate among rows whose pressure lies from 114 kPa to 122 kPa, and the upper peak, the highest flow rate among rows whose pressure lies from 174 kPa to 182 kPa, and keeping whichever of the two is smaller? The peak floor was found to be 4.29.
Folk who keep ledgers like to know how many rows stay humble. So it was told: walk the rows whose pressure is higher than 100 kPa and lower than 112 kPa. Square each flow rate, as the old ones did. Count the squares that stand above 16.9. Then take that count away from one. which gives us -4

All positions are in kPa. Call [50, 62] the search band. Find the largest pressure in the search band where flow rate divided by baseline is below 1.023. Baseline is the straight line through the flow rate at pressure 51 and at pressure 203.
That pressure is 61 kPa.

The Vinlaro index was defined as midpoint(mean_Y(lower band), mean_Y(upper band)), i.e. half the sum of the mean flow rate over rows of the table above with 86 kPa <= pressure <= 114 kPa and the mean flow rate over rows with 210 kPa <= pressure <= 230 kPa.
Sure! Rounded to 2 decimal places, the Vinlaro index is 4.18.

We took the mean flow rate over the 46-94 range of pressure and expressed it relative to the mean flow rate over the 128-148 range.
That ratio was 1.02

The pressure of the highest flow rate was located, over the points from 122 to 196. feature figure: 181 kPa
